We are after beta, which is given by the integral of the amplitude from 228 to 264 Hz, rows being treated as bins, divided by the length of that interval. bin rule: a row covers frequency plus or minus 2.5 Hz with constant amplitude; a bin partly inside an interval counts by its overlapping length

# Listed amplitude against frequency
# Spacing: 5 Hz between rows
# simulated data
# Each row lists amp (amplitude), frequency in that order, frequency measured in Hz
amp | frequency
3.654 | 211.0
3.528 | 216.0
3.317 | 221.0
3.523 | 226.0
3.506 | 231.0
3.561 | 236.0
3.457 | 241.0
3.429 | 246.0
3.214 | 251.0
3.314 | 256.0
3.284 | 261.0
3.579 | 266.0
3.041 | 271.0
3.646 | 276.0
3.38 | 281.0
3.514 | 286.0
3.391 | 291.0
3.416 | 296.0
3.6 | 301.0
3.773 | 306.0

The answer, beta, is 3.40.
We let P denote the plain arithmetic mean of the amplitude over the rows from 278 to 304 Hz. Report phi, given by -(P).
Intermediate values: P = 3.46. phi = -3.46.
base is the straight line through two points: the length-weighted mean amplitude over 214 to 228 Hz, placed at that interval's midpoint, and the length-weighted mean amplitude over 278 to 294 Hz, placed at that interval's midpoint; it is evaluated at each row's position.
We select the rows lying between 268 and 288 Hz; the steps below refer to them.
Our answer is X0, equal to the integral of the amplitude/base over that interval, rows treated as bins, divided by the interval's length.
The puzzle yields 0.99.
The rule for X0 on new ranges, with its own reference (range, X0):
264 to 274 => 0.96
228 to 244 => 1.02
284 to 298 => 1.00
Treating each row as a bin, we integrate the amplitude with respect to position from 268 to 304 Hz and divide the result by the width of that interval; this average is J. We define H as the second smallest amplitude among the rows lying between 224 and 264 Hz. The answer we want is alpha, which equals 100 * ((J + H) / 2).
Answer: 336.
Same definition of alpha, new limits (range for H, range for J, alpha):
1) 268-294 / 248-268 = 336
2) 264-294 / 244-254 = 335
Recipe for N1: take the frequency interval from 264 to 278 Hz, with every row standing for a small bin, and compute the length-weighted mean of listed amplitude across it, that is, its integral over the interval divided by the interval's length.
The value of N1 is 3.41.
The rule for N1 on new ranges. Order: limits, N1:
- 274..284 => 3.51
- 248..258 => 3.27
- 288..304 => 3.48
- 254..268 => 3.39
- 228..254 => 3.43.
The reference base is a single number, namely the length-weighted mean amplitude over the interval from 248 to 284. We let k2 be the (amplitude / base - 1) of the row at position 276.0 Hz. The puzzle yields 0.09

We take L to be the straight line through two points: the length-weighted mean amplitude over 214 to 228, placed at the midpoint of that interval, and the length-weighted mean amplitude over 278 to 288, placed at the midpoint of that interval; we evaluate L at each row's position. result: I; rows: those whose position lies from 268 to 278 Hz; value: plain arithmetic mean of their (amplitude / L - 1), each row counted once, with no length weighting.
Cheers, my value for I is -0.032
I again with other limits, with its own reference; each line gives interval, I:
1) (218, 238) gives 0.007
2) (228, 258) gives -0.011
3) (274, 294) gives 0.008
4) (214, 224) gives -0.008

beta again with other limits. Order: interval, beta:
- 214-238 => 3.48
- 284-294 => 3.45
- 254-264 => 3.31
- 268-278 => 3.34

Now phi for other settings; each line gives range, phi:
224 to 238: -3.53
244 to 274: -3.31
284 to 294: -3.45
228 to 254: -3.43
